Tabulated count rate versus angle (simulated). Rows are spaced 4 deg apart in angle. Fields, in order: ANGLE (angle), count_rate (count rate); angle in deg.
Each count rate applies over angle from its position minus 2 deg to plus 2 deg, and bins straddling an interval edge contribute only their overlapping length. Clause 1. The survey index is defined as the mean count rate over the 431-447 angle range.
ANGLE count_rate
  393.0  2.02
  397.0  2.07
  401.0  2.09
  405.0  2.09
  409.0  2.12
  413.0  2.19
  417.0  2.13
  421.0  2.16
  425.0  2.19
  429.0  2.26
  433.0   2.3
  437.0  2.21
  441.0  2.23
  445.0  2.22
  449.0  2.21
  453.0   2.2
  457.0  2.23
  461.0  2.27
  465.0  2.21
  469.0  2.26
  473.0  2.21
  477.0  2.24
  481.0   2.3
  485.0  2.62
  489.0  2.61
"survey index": 2.240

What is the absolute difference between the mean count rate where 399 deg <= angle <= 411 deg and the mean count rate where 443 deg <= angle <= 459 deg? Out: 0.115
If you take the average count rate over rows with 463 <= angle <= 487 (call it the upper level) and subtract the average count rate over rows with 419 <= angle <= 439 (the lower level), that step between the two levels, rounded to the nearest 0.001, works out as 0.083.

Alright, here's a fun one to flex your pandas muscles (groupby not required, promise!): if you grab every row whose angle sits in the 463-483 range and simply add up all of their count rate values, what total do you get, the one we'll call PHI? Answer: 11.2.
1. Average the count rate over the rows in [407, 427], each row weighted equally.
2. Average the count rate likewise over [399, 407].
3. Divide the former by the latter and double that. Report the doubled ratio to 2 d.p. 2.07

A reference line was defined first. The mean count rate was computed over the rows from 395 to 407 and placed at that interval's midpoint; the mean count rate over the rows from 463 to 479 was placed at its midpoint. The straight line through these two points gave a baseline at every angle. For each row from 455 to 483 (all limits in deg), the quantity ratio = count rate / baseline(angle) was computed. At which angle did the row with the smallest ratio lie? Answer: 473.0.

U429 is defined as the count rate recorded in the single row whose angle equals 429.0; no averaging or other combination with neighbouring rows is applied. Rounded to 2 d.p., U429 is 2.26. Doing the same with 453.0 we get 2.20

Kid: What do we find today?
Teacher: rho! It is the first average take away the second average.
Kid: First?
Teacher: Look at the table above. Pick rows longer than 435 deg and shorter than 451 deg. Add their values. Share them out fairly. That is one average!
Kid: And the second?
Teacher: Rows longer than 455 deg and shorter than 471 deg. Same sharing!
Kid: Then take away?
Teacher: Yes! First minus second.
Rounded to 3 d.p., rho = -0.025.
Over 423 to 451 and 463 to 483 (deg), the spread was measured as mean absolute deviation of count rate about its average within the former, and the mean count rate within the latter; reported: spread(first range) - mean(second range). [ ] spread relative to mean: -2.216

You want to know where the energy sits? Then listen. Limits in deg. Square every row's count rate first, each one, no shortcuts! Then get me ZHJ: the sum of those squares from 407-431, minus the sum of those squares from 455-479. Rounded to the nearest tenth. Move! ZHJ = -1.6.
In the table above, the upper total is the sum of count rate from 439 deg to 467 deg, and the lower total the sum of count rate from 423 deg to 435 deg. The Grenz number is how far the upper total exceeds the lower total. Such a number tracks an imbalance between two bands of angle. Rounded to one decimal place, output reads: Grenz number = 8.8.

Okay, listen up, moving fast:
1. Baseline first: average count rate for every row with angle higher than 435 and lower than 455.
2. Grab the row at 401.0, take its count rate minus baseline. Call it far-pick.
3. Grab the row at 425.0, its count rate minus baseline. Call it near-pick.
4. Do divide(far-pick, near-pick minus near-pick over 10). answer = 6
